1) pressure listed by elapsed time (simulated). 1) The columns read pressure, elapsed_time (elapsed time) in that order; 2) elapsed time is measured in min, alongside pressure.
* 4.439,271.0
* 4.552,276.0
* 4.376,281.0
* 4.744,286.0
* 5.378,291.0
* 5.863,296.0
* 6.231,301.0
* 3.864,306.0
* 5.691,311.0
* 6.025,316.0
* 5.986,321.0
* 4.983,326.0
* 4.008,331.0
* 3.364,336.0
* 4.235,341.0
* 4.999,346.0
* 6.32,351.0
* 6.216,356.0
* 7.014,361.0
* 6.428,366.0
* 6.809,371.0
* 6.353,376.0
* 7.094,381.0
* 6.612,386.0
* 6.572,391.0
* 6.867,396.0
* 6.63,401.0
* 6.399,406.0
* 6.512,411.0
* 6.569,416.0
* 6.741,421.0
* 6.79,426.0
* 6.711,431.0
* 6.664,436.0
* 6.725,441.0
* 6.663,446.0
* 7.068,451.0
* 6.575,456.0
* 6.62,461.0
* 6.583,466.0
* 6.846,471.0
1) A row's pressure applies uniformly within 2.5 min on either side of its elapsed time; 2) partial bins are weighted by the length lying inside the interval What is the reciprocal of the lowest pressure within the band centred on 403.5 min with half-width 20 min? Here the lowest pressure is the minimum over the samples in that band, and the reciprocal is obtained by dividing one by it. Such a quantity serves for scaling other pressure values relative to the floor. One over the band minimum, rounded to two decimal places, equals 0.16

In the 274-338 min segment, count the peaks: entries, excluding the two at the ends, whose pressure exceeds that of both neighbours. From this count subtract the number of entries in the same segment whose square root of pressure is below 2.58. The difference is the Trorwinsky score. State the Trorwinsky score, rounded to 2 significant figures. -11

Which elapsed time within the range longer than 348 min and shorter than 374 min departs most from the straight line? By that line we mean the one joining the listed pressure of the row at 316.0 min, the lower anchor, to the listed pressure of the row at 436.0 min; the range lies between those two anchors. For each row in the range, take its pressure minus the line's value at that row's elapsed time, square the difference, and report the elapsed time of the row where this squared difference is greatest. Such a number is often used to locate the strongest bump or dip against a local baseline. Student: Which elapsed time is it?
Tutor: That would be 361.0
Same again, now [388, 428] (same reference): 396.0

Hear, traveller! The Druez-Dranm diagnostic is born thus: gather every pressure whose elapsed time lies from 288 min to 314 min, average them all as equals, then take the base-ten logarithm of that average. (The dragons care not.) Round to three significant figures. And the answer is 0.733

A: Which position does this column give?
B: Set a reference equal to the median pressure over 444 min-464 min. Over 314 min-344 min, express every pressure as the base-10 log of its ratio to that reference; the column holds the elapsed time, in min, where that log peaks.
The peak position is 316.0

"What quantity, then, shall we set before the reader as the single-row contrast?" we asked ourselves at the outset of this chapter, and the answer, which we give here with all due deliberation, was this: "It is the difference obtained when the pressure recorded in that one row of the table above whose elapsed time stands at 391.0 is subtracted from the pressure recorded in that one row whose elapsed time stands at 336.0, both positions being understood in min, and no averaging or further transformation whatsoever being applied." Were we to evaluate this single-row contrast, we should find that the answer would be -3.2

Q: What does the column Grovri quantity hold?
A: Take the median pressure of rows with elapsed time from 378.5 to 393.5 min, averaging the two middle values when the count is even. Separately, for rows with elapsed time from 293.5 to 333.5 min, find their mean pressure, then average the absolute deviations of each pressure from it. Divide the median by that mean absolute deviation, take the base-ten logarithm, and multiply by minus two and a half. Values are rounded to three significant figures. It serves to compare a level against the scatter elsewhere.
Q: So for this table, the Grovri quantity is -2.31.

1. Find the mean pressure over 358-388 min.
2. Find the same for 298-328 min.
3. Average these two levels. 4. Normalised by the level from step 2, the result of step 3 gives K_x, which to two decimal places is 1.11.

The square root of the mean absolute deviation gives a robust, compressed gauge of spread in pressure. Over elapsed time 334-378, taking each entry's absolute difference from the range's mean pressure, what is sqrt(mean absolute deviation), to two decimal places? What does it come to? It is 1.02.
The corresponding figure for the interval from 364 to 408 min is 0.43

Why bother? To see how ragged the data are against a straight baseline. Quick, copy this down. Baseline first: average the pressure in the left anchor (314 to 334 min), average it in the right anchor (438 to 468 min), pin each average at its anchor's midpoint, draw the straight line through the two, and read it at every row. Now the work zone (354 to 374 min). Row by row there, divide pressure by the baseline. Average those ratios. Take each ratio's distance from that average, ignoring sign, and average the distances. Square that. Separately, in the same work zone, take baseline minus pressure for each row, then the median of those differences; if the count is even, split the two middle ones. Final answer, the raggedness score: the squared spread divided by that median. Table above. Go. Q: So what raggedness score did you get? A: -0.002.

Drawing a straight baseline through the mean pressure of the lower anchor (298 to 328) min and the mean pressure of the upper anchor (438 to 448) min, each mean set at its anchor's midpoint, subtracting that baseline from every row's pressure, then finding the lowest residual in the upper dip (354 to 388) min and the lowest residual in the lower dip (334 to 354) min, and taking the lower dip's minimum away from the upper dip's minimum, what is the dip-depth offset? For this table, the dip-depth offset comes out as 2.61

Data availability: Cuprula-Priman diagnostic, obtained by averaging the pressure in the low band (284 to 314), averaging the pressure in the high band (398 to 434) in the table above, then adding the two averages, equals 11.9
